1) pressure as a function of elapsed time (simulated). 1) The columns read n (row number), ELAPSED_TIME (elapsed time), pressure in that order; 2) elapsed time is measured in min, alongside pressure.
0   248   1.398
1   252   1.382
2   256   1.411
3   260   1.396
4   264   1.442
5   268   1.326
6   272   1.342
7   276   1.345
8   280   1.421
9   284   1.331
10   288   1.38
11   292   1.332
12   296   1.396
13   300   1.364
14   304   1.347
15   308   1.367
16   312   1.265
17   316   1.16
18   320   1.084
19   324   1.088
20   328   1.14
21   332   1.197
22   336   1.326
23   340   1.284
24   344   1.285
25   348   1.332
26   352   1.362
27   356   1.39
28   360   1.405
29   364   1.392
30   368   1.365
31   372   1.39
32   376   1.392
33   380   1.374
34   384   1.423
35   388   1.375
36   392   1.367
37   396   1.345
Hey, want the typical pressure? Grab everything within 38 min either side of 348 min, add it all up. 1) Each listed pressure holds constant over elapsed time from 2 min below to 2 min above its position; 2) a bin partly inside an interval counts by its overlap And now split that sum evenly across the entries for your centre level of 1.30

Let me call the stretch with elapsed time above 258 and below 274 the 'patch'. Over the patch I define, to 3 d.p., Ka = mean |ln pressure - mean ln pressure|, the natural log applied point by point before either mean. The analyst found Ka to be 0.031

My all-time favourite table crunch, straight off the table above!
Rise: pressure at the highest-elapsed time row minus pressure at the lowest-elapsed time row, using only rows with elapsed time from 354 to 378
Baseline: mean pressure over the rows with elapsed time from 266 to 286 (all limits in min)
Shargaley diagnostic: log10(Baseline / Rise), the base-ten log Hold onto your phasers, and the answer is 2.8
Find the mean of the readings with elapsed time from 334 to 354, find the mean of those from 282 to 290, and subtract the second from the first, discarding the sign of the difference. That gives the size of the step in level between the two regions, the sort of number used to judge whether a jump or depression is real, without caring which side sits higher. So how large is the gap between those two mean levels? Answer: 0.038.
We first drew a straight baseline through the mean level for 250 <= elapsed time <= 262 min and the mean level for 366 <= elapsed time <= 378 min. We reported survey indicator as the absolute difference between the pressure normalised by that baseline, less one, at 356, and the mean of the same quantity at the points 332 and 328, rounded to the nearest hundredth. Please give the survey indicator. 0.16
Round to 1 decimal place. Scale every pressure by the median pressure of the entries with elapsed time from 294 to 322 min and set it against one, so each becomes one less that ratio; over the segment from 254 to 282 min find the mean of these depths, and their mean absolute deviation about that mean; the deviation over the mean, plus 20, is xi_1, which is 18.9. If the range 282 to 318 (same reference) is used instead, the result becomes 22.5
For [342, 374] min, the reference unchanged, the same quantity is 18.4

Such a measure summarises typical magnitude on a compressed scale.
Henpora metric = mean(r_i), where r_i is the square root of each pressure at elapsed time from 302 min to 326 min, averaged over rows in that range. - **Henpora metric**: 1.10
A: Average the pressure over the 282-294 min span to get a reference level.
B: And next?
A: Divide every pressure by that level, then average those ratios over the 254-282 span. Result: 1.03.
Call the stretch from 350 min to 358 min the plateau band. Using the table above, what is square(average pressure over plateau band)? 1.89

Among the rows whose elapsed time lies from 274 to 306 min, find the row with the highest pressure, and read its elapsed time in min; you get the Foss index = 280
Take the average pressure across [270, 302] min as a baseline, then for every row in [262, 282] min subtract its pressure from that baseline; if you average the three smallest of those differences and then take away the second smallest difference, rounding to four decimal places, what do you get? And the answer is 0.0183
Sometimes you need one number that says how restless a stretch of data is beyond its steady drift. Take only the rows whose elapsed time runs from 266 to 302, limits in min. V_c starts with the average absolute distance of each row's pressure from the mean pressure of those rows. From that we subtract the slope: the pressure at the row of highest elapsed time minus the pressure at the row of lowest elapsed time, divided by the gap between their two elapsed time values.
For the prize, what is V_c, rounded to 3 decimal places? 0.026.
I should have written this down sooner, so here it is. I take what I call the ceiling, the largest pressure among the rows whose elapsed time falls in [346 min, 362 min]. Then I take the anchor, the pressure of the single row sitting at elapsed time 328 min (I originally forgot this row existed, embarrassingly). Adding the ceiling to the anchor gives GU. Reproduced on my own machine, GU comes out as 2.5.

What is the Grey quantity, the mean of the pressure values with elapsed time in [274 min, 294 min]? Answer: 1.36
